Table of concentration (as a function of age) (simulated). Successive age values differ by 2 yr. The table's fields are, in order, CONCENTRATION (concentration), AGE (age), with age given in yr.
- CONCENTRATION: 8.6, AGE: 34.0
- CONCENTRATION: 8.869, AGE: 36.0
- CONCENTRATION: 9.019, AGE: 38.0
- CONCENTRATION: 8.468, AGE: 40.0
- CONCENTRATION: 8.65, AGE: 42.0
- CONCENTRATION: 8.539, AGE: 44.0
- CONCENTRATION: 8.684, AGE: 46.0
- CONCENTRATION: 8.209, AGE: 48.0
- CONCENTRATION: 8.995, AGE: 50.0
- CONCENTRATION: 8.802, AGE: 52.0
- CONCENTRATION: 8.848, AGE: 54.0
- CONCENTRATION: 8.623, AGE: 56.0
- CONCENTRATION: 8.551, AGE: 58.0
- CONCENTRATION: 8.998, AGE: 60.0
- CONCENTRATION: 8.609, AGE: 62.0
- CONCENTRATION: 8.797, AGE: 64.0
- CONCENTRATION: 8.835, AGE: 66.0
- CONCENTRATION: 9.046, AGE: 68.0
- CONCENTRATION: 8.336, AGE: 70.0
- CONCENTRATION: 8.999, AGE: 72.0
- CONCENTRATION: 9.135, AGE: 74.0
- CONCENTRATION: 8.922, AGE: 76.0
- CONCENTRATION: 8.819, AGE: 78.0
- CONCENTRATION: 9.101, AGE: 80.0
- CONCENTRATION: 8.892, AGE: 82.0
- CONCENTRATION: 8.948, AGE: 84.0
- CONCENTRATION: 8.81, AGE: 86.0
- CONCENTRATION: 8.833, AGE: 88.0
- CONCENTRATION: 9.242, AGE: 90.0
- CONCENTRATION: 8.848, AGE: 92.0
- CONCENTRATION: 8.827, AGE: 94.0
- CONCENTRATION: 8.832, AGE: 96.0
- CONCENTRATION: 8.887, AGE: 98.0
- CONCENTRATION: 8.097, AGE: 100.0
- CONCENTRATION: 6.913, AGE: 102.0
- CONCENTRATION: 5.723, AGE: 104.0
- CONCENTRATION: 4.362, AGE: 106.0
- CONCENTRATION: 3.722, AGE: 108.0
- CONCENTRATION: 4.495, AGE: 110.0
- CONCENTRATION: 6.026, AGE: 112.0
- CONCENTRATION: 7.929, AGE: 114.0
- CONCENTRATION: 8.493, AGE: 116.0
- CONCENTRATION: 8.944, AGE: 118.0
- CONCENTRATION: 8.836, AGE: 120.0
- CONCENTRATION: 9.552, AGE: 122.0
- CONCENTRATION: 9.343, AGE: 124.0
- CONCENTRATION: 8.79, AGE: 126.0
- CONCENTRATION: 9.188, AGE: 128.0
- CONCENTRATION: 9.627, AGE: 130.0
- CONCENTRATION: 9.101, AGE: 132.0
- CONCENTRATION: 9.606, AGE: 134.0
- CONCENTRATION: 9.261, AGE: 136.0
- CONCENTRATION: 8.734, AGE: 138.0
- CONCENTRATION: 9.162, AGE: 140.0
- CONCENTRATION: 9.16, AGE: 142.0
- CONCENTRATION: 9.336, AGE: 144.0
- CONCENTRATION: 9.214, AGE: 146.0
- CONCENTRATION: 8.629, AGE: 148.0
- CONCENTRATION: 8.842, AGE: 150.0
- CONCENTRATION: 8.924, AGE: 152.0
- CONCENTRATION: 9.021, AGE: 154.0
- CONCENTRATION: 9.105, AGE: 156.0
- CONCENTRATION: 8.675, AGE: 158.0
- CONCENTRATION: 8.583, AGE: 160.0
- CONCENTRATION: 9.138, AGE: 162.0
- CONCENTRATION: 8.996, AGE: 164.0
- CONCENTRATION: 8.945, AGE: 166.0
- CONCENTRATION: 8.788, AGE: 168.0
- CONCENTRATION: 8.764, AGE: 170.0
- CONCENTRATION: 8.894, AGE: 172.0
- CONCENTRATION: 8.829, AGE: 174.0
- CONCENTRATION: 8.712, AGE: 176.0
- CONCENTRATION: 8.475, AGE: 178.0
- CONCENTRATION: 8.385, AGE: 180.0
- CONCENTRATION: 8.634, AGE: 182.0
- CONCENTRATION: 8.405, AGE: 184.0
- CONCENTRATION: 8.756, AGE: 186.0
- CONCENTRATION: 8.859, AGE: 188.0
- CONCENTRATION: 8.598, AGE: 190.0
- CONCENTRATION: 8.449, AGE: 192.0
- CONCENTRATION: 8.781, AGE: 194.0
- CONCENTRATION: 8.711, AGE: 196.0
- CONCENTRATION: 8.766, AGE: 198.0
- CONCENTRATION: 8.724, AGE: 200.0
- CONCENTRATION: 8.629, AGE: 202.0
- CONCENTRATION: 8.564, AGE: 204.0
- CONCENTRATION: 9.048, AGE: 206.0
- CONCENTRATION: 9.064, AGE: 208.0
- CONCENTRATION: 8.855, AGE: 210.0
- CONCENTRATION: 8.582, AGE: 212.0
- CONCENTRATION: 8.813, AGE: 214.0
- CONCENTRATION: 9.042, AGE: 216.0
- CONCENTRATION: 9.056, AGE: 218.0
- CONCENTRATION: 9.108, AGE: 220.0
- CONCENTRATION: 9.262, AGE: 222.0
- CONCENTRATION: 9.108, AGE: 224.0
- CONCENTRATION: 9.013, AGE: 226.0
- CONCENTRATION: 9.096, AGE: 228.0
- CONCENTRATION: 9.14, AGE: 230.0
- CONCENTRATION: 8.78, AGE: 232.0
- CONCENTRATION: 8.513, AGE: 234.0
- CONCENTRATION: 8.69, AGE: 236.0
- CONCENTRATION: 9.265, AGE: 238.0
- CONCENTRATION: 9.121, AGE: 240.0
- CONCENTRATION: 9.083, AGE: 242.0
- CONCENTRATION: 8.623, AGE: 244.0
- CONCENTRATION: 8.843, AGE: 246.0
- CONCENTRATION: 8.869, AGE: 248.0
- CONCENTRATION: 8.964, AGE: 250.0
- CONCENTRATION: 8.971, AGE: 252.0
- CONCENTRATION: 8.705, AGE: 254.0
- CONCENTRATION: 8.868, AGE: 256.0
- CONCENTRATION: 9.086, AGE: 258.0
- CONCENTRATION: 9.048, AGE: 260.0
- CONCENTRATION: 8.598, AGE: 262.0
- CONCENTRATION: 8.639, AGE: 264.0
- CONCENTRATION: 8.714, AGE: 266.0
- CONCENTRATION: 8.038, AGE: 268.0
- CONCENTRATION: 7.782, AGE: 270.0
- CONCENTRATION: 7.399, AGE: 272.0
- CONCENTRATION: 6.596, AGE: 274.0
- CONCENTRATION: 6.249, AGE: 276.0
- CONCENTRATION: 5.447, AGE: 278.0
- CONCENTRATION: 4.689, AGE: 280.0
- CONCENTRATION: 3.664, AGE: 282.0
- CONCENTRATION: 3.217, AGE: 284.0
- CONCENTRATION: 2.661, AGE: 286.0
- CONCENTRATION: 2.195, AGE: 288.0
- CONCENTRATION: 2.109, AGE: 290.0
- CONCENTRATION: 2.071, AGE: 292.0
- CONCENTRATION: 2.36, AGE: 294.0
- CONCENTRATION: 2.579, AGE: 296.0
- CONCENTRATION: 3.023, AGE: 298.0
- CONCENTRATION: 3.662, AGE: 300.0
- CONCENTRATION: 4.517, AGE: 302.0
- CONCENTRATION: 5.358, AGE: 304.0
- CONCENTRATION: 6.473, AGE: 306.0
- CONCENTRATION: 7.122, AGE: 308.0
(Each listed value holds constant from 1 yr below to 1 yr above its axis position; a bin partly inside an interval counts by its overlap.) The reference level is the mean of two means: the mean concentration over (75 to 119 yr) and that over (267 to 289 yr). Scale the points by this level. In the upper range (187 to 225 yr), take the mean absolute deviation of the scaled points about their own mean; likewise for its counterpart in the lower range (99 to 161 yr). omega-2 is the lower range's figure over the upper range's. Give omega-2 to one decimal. 6.3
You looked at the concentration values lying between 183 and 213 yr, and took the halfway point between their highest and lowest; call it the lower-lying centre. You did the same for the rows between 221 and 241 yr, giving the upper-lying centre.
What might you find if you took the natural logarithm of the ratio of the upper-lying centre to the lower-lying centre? 0.018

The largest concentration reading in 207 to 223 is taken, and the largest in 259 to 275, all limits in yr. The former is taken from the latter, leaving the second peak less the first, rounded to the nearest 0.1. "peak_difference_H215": -0.2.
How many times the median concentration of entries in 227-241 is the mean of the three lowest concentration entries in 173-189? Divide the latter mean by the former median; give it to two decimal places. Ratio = 0.93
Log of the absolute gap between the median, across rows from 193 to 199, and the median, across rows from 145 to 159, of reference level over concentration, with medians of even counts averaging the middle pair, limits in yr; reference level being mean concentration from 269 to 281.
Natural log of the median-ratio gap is -4.4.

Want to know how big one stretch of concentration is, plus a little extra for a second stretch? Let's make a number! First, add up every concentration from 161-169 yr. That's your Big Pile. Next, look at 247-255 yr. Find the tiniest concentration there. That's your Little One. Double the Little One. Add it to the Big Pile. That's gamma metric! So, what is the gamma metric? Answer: 53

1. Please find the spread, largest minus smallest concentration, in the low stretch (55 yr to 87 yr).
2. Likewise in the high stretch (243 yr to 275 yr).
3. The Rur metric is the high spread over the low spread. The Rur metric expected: 3.1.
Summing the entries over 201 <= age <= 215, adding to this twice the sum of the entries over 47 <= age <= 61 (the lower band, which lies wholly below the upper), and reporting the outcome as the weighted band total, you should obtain 184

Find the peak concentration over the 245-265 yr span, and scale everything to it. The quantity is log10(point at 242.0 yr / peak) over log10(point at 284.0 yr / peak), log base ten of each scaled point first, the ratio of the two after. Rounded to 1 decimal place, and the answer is 0.0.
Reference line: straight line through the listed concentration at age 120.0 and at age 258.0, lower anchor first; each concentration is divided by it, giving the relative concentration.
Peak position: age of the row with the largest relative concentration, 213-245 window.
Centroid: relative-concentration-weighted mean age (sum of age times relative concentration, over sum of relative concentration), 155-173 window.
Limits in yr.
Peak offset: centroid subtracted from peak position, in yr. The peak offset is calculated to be 58.0 yr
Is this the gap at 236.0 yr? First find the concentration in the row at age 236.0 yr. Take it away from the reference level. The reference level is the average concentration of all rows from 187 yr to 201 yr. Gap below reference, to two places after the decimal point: 0.01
